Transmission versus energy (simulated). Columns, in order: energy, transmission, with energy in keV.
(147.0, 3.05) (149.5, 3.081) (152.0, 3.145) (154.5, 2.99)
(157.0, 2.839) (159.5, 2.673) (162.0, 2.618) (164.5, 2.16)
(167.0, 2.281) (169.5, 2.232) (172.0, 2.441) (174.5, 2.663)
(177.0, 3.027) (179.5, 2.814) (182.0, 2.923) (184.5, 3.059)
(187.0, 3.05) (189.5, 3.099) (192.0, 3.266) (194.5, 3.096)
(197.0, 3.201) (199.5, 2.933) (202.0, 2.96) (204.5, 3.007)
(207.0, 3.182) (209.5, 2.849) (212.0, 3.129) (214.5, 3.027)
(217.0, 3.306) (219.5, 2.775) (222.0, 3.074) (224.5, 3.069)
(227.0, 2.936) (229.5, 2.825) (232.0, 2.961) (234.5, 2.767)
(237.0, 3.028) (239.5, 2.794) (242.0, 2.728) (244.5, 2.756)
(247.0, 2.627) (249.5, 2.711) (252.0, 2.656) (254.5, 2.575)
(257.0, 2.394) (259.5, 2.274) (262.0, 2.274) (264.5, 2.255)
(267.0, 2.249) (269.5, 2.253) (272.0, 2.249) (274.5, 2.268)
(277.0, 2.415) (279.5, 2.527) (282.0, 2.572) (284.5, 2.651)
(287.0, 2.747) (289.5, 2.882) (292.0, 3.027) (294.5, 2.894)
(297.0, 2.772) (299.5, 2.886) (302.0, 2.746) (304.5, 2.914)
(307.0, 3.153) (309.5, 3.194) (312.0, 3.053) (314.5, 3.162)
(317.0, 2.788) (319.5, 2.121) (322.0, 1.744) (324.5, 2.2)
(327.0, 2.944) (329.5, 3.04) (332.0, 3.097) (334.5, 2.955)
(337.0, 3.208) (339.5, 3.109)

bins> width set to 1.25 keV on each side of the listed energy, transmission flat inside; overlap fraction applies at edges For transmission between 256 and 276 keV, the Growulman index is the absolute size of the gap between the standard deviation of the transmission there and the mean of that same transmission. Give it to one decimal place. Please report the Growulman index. 2.2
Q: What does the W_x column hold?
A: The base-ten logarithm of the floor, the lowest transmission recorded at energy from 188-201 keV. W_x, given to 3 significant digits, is 0.467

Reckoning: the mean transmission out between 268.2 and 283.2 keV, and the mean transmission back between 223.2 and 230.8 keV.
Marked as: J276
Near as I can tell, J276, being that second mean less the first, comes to 0.6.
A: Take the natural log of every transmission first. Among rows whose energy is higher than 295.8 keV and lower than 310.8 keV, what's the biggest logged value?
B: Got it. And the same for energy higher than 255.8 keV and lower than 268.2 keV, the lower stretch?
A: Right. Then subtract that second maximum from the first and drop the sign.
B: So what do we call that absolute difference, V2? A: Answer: 0.29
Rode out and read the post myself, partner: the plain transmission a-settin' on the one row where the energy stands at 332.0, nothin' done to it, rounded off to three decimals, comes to 3.097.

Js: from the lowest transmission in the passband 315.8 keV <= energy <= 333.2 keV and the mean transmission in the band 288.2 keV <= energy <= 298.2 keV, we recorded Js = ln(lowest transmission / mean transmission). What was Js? -0.51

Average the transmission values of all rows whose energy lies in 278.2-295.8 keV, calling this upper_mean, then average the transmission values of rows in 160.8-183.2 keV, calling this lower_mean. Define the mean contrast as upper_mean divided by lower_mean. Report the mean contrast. 1.07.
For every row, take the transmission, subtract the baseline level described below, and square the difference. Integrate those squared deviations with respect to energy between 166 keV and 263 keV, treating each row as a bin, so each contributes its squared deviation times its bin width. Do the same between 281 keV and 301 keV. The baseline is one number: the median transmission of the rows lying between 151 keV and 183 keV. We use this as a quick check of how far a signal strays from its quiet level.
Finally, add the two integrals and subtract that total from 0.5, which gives -11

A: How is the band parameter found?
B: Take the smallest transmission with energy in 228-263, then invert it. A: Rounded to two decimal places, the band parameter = 0.44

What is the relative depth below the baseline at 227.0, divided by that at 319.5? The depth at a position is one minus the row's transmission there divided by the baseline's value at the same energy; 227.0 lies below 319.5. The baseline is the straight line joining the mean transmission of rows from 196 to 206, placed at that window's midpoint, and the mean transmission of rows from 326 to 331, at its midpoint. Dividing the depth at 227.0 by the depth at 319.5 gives 0.1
